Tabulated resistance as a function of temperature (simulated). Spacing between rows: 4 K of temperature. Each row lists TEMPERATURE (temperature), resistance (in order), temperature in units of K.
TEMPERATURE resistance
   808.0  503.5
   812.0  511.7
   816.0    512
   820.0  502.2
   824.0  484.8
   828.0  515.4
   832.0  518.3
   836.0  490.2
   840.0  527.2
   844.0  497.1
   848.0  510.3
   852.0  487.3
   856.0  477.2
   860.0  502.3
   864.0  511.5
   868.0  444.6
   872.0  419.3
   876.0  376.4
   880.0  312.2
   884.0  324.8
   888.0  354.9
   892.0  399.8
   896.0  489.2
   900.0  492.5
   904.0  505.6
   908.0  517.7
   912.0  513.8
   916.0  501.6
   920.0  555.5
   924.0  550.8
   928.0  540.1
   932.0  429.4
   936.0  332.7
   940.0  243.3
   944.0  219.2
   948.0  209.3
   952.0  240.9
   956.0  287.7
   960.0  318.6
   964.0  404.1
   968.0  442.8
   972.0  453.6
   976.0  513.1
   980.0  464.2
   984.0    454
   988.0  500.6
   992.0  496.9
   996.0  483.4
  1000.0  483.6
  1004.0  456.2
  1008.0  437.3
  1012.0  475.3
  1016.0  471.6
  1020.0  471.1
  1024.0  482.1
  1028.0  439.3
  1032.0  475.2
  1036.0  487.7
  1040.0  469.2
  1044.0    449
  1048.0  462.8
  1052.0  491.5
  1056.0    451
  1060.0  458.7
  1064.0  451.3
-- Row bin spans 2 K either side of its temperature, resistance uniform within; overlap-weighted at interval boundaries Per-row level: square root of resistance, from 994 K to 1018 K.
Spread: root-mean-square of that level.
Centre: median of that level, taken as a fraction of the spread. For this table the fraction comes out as 1.01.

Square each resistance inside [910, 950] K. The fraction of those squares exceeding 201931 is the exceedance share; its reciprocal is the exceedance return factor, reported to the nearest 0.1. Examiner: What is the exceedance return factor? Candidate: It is 2.0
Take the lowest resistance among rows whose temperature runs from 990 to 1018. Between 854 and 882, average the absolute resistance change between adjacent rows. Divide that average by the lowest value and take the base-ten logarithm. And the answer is -1.05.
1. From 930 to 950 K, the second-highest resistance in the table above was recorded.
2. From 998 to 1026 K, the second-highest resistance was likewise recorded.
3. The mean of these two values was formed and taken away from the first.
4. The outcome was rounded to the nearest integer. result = -75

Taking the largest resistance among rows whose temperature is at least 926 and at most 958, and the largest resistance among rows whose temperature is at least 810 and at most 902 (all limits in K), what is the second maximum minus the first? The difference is -13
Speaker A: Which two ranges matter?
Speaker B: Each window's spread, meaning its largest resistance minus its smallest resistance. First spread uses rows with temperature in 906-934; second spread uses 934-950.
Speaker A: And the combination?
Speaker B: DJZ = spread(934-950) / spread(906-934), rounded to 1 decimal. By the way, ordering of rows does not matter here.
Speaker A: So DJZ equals 1.0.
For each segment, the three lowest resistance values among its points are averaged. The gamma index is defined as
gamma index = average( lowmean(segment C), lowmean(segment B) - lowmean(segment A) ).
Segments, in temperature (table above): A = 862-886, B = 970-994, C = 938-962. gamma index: 171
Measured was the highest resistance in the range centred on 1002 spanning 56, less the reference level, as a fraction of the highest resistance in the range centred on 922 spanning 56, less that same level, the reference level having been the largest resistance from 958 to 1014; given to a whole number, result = 0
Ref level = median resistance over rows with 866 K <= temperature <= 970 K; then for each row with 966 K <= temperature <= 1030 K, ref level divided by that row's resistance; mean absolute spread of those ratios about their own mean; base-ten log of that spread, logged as -1.5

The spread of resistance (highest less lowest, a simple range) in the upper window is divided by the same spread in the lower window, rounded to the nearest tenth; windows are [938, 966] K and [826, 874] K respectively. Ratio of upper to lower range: 1.8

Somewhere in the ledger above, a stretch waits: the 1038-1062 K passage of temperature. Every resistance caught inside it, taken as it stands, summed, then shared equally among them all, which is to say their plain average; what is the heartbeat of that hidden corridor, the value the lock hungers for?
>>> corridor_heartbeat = 464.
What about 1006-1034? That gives 465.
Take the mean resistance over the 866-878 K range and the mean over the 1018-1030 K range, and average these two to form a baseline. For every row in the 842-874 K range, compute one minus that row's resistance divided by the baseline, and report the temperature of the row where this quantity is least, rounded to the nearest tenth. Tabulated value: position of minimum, 864.0 K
